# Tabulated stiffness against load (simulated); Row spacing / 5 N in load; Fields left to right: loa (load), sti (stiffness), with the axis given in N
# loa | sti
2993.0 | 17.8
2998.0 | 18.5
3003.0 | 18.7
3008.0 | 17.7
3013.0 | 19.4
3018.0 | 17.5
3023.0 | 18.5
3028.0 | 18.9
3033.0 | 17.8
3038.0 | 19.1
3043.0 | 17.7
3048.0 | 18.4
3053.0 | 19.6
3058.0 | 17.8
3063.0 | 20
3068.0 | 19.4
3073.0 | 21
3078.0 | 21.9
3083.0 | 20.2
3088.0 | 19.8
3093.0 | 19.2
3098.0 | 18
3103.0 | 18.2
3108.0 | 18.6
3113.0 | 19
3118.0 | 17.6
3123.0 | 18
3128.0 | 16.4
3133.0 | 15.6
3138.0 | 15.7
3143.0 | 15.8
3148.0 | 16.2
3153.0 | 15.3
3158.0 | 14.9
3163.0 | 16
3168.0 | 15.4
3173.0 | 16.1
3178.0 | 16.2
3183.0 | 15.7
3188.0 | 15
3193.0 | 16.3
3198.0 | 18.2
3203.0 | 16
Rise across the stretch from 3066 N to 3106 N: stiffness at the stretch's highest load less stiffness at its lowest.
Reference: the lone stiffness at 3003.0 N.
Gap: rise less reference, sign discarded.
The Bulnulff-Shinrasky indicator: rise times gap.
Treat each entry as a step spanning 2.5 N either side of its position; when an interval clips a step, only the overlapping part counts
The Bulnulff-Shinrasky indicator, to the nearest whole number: -24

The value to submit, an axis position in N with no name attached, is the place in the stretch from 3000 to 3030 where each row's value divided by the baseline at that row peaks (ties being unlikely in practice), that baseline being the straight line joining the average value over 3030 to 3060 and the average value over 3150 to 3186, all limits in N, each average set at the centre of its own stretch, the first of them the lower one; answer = 3013.0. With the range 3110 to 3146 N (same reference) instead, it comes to 3113.0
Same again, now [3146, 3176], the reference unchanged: 3173.0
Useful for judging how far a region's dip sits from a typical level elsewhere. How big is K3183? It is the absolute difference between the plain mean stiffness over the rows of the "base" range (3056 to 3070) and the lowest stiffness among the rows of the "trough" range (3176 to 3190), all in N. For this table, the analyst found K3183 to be 4.1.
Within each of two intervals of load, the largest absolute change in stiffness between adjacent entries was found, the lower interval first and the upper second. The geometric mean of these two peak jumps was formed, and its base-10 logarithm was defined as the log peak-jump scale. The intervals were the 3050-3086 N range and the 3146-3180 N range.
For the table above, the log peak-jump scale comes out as 0.19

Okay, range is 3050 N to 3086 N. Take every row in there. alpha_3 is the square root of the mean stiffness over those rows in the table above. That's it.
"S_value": 4.5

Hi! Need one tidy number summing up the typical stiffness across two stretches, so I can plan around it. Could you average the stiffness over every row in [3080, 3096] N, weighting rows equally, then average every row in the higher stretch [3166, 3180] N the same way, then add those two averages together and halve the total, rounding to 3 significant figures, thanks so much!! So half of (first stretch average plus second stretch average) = 17.8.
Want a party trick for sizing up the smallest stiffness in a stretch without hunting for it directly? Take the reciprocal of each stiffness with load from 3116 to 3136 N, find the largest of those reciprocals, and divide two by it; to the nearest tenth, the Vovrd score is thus 31.2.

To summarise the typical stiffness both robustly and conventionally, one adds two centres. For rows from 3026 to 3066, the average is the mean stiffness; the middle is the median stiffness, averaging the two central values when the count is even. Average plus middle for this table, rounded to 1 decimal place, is 37.3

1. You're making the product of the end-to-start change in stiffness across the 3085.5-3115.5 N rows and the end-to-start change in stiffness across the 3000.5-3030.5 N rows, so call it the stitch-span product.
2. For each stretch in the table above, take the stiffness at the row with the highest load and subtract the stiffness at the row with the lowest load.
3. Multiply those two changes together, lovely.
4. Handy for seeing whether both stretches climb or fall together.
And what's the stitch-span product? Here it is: -0.16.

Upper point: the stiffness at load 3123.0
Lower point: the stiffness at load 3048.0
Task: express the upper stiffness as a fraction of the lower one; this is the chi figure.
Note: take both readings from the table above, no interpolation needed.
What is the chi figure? 0.98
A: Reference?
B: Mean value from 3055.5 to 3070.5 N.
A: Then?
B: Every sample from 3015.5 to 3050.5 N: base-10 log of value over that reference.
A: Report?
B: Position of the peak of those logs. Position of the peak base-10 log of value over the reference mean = 3038.0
